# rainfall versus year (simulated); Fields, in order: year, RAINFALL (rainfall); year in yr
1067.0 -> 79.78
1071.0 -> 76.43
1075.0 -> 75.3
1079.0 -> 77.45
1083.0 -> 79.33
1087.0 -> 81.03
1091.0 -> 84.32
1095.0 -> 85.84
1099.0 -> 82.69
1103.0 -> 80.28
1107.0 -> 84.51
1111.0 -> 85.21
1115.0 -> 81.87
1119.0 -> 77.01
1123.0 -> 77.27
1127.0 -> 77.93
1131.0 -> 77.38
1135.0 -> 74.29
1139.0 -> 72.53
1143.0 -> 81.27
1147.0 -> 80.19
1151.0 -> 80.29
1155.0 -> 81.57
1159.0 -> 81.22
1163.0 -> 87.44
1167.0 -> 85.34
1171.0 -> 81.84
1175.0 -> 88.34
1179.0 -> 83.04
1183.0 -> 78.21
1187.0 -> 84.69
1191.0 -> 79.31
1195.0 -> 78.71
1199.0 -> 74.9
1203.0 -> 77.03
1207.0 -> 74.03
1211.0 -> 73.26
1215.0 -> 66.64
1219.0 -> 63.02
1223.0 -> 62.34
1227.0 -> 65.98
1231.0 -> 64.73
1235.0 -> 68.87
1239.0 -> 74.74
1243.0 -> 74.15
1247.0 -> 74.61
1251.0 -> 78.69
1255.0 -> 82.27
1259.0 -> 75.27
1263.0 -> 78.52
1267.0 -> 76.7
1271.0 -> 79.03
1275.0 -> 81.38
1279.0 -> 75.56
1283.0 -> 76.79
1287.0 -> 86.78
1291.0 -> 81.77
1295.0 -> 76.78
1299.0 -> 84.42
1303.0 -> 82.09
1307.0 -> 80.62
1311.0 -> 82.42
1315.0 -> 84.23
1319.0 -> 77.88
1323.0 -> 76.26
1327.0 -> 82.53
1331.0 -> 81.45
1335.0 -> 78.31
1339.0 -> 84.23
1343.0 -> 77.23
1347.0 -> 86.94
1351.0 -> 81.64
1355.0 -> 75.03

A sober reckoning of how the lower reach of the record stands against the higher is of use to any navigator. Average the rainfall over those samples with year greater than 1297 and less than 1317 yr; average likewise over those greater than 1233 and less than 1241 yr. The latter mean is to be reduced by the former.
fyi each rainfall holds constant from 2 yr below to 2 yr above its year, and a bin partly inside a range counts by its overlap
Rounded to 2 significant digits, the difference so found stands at -11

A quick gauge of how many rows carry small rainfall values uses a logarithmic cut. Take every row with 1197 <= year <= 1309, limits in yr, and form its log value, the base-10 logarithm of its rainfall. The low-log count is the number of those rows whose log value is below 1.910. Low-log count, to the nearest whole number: 22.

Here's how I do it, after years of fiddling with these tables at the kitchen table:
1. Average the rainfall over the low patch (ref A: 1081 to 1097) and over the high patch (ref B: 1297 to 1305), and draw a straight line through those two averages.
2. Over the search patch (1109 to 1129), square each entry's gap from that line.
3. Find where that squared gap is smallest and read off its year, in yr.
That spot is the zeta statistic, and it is 1115.0 yr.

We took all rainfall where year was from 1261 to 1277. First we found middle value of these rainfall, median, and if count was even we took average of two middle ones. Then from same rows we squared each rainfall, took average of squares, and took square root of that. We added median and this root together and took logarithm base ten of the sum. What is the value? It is 2.20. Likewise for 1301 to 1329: 2.21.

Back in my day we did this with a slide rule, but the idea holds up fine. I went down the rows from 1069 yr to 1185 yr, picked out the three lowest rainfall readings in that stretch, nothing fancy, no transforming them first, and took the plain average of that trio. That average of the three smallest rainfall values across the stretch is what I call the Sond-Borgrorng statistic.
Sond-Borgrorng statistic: 74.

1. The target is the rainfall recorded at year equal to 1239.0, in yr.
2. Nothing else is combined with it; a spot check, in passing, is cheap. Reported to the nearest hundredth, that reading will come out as 74.74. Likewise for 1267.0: 76.70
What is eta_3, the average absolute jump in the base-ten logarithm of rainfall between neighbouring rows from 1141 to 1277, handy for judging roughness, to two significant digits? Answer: 0.018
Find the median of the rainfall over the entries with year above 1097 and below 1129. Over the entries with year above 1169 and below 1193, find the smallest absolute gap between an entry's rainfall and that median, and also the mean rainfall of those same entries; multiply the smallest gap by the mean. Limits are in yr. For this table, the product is 63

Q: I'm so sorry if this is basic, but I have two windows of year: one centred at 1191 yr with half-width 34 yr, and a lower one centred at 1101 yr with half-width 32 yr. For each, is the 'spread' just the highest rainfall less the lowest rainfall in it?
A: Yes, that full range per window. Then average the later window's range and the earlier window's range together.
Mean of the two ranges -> 18.3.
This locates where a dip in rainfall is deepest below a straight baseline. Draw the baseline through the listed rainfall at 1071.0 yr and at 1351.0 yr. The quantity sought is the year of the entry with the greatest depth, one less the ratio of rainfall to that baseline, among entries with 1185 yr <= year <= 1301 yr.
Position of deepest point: 1223.0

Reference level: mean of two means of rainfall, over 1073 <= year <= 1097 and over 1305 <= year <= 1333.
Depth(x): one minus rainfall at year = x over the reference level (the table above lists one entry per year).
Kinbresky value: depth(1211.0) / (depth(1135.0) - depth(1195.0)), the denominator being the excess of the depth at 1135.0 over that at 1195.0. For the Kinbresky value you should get 1.7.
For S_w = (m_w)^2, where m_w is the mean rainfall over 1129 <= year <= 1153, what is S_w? 6031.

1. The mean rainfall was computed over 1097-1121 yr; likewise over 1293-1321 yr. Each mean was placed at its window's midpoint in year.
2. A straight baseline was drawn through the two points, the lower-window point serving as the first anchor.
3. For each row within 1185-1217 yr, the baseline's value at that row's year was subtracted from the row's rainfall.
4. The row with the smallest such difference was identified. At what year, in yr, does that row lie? 1215.0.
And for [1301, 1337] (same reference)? 1323.0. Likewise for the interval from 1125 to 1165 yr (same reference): 1139.0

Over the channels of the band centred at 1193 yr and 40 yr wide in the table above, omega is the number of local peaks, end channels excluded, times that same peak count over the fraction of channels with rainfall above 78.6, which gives 8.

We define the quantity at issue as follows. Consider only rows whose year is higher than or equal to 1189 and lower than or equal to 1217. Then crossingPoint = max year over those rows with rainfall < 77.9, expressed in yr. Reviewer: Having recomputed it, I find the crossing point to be 1215.0 yr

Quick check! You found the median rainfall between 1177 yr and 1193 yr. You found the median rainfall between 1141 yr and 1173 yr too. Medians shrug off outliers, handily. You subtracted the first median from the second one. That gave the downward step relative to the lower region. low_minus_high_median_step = 0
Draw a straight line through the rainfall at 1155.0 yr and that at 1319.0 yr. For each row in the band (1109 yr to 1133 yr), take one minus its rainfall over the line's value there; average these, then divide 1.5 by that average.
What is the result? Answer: 43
